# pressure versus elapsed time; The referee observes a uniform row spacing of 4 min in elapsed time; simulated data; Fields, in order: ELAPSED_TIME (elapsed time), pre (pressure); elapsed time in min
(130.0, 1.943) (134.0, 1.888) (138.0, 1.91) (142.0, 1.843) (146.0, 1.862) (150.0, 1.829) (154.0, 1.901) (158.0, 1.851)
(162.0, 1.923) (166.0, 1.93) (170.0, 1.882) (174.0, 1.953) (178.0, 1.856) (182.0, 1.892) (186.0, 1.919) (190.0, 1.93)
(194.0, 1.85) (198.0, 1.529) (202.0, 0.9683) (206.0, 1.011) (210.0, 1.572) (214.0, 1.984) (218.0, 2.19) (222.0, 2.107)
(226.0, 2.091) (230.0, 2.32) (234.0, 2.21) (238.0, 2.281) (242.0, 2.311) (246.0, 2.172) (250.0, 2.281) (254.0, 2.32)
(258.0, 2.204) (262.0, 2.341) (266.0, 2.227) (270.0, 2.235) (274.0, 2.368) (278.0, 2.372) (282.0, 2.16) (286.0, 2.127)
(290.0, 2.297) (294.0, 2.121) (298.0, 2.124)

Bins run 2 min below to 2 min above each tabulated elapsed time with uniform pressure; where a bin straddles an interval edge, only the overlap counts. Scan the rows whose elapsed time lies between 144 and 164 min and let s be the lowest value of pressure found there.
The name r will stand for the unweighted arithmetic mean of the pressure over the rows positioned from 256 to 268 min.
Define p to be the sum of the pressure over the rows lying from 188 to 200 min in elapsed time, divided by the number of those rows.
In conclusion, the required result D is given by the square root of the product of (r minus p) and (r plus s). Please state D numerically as 1.41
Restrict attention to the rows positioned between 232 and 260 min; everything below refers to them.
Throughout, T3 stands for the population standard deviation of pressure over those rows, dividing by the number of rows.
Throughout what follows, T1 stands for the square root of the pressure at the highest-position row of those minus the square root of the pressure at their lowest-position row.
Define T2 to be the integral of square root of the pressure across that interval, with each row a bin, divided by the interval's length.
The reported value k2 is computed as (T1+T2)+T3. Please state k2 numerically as 1.55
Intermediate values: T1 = 0.00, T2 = 1.50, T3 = 0.054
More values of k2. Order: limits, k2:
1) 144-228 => 1.72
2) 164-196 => 1.38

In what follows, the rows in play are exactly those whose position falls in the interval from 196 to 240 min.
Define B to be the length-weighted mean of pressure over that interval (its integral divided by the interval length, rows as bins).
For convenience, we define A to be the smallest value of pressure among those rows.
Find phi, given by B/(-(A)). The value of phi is -1.9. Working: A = 0.9683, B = 1.84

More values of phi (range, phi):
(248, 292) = -1.1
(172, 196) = -1.0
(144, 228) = -1.9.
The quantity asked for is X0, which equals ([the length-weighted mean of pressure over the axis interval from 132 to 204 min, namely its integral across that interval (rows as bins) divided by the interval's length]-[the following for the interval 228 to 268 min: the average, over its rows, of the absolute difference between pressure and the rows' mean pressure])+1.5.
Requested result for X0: 3.267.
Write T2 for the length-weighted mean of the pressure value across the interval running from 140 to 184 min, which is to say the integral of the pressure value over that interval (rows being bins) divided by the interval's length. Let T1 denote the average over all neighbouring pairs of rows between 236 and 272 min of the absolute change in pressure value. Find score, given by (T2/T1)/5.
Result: 4.4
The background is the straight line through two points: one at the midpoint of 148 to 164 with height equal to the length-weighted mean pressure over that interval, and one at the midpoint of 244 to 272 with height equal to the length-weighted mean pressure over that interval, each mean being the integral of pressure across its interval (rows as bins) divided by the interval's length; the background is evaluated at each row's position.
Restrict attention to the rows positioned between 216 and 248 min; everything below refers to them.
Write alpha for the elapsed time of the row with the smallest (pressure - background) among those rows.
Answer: 226.0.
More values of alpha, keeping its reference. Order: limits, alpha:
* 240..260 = 258.0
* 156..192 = 178.0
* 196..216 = 202.0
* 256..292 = 286.0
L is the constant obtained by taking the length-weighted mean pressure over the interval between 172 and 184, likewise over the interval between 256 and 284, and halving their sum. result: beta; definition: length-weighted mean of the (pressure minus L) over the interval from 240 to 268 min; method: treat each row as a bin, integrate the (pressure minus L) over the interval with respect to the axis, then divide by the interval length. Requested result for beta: 0.2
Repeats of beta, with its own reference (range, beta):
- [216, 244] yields 0.1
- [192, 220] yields -0.5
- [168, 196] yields -0.2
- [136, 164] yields -0.2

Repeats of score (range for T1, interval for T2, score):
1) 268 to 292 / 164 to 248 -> 3.4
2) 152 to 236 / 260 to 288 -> 3.0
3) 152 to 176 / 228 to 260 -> 9.1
